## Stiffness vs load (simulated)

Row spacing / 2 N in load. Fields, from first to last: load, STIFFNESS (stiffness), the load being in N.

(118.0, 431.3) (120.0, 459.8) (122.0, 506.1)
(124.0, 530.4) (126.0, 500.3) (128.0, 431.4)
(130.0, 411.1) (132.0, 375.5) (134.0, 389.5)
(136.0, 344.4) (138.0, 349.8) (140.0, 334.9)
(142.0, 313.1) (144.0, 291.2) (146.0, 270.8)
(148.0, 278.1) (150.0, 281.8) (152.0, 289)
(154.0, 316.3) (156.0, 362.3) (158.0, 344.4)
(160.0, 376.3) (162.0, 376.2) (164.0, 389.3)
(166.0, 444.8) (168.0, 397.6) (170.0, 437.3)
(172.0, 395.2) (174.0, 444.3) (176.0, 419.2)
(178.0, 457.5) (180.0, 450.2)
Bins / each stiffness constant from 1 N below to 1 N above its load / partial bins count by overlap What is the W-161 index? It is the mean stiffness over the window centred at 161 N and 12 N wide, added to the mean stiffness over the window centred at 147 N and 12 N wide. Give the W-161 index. 670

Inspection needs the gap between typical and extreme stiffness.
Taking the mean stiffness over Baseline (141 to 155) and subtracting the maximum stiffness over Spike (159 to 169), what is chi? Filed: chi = -153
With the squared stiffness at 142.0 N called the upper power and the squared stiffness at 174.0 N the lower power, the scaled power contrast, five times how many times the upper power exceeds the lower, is 2.5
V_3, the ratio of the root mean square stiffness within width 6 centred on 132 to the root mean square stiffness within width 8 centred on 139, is 1.17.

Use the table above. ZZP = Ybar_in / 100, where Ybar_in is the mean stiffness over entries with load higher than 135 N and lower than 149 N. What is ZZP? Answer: 3.1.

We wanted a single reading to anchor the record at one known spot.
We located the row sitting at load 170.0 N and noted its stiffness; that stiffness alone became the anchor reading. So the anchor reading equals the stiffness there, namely 437.3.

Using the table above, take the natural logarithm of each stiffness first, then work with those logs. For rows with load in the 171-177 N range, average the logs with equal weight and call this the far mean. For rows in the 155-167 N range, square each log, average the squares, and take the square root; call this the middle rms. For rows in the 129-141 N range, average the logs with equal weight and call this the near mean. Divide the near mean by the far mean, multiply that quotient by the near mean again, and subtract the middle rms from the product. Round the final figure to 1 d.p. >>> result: -0.2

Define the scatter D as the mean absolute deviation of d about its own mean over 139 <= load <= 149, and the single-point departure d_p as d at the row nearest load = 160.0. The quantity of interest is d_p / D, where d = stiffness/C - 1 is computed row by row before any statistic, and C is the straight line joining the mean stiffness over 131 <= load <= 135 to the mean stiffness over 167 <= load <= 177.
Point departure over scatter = -1.3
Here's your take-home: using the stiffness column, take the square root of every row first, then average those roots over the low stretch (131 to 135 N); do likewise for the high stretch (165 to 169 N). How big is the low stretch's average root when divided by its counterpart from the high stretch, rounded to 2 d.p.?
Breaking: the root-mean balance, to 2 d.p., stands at 0.95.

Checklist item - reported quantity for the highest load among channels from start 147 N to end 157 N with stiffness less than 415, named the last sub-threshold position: 156.0 N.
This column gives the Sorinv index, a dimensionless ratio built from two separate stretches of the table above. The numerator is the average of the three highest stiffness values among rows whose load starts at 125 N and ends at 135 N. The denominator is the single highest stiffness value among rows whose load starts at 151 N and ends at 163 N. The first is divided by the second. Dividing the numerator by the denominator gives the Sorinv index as 1.19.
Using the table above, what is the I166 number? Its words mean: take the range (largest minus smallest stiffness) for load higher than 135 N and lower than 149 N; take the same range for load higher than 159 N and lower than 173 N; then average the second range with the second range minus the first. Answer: 29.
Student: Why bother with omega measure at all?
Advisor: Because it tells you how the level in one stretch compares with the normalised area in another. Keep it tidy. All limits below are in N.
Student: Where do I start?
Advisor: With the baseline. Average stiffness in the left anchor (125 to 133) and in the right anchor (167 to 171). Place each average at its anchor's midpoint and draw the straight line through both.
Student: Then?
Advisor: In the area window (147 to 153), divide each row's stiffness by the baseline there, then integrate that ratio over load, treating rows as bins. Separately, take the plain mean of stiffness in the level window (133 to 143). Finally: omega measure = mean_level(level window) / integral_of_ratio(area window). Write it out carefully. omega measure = 86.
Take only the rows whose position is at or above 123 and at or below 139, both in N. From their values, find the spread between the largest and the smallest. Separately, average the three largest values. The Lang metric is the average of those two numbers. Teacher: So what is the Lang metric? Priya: 337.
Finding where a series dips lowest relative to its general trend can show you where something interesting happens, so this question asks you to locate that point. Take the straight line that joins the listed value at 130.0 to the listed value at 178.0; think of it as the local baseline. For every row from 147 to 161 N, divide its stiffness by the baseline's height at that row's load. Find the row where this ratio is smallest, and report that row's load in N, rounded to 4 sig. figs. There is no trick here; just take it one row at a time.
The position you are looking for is 148.0 N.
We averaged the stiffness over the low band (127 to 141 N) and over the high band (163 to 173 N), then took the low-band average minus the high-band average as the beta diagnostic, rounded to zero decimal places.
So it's -36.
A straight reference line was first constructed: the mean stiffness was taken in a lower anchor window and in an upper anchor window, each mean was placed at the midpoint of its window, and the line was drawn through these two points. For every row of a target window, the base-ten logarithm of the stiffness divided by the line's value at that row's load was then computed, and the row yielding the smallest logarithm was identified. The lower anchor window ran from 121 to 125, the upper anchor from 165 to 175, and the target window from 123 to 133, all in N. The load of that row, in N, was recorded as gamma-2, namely 132.0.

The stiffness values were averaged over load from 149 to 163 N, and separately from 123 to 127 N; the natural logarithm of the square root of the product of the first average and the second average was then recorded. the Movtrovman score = 6.03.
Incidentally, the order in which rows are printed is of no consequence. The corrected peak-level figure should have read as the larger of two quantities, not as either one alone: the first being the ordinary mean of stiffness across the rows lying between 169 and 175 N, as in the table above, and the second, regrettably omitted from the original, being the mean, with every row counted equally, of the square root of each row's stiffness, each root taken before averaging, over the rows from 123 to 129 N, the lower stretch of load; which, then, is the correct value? 426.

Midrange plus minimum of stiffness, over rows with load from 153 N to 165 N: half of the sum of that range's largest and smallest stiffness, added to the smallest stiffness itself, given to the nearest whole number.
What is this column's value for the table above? 669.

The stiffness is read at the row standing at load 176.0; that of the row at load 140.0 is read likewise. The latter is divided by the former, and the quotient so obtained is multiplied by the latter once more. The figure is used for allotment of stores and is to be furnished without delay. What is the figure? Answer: 268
